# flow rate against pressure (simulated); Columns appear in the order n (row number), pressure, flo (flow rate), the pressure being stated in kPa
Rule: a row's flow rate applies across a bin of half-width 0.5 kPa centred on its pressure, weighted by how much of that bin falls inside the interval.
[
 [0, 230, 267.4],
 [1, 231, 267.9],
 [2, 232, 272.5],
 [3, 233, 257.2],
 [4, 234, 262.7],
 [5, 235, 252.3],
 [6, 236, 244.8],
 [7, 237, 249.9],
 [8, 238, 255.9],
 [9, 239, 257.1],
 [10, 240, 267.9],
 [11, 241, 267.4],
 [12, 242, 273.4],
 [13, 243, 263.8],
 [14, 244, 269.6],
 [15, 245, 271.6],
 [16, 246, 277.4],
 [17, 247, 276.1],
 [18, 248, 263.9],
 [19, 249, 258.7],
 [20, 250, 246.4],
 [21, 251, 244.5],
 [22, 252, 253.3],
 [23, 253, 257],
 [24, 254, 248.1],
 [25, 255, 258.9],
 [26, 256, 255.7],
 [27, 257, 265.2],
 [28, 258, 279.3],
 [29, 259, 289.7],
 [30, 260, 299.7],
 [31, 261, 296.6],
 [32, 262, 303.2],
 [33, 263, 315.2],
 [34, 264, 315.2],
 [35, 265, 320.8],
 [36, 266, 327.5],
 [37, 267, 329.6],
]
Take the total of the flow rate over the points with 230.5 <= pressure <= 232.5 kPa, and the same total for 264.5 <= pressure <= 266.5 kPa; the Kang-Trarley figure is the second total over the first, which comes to 1.20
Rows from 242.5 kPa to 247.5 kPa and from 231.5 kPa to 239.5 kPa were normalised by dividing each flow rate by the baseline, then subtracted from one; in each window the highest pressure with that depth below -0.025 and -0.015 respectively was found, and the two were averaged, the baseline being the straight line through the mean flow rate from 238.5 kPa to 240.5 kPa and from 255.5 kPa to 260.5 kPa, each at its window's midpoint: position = 240.5 kPa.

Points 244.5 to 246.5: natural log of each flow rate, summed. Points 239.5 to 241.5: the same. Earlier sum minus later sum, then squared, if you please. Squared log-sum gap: 0.003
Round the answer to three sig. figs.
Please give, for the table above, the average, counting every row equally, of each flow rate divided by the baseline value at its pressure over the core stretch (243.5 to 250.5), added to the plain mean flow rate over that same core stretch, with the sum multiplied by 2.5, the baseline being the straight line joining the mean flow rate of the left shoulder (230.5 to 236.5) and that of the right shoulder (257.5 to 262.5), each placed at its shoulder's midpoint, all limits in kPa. 668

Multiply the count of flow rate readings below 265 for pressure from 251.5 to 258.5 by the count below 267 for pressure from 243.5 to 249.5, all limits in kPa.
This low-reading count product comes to 10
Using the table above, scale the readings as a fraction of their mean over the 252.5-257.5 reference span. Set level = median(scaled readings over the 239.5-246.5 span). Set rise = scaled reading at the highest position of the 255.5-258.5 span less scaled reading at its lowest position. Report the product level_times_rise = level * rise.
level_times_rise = 0.10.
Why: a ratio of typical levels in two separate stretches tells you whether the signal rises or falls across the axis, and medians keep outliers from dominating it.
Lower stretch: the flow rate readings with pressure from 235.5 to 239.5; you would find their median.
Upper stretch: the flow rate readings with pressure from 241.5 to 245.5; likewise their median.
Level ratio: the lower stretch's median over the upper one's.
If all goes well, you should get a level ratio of 0.93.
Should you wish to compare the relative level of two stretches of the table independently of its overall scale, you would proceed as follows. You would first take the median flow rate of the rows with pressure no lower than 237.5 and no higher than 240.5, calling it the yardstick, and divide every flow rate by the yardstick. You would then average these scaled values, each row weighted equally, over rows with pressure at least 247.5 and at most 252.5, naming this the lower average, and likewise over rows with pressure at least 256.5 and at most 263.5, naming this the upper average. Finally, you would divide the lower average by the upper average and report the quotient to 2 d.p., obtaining 0.87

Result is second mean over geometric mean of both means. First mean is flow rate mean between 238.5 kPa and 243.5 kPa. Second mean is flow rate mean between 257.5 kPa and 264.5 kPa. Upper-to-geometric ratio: 1.06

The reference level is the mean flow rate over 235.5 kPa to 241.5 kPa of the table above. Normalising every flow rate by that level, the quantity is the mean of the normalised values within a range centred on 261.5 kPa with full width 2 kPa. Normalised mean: 1.17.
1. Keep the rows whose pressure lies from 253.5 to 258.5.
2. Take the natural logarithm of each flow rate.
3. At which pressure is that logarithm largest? 258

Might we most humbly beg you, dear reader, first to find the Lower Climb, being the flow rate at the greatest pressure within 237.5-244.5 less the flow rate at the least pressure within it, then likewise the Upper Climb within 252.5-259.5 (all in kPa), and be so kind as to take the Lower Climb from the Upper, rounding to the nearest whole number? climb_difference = 19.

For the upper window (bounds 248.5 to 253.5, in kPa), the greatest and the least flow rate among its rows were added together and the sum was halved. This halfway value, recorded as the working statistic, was 252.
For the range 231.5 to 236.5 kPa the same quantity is 259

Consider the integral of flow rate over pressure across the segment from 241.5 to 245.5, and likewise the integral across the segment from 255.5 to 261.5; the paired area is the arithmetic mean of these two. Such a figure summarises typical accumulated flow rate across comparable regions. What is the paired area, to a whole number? 1382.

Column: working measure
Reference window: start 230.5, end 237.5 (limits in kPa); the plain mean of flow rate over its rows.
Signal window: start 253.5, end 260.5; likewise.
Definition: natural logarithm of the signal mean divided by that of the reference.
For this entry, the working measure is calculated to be 0.048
